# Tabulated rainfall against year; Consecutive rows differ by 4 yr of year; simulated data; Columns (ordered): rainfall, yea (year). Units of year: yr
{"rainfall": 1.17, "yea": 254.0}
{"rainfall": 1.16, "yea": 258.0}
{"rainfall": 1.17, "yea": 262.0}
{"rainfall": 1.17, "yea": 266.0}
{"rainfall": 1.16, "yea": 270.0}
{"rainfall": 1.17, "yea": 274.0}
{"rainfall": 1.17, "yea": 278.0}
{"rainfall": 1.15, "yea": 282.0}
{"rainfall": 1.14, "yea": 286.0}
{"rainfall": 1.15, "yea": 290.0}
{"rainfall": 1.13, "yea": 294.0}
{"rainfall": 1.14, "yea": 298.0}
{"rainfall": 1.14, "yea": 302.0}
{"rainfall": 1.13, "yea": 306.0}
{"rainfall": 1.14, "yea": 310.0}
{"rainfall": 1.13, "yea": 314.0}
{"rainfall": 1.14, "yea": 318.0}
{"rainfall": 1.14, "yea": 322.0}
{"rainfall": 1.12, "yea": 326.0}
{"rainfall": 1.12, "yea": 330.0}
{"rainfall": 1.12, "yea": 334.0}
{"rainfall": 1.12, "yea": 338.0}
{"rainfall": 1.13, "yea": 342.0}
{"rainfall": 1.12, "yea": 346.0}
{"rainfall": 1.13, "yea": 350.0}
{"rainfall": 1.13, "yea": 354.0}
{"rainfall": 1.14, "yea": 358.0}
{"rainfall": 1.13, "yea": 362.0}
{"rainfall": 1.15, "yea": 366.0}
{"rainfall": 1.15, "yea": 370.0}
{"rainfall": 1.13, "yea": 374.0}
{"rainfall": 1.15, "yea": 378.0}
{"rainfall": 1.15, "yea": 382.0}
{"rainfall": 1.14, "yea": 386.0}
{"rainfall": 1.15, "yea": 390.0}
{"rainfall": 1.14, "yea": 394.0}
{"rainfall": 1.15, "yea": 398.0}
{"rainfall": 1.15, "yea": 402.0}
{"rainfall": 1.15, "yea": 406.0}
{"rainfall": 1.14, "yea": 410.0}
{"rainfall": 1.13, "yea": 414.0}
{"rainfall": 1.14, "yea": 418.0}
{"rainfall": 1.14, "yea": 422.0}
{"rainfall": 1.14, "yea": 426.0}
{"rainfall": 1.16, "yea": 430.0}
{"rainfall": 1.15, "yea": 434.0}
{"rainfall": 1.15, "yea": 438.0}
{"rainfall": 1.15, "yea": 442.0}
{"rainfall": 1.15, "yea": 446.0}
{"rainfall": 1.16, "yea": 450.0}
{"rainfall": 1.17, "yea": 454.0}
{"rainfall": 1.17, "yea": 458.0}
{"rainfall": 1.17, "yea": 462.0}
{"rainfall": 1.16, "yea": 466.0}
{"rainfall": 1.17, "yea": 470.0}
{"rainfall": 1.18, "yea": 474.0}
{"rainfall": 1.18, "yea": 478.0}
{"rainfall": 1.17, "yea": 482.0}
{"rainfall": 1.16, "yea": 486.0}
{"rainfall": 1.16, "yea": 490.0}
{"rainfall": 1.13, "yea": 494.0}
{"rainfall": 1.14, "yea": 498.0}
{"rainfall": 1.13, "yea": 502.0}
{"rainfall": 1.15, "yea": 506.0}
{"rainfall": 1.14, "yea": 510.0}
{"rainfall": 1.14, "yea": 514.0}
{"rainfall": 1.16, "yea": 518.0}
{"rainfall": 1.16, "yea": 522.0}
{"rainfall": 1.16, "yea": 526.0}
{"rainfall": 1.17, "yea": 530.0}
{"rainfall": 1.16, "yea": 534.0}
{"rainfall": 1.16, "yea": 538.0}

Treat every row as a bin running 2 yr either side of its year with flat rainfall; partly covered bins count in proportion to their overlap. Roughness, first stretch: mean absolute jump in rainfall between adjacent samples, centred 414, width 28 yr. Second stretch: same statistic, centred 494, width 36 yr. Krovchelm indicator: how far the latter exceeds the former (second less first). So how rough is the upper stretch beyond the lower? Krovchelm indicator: 0.0075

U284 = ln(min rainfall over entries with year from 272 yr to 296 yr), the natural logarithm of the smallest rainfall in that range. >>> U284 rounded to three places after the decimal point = 0.122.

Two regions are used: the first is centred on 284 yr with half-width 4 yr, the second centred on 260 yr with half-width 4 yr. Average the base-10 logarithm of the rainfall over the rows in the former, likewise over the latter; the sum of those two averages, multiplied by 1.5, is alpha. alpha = 0.188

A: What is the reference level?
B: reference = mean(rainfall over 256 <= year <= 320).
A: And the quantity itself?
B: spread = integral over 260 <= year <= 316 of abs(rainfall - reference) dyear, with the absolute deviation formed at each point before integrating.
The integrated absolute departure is 0.76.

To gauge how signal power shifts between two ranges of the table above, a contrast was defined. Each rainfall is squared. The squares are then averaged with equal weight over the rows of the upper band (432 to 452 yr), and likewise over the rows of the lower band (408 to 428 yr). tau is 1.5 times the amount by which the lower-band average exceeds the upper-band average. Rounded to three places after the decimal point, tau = -0.048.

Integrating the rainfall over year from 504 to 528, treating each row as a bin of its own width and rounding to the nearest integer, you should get 28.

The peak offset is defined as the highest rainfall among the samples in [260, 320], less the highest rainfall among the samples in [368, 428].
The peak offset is 0.020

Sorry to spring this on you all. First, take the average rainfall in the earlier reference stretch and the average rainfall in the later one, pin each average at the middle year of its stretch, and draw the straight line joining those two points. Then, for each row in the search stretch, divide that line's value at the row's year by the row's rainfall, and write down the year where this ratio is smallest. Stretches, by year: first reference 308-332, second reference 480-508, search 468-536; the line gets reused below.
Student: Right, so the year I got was 474.0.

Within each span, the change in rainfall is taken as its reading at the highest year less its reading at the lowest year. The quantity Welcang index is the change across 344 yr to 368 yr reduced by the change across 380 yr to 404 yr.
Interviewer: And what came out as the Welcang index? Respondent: 0.03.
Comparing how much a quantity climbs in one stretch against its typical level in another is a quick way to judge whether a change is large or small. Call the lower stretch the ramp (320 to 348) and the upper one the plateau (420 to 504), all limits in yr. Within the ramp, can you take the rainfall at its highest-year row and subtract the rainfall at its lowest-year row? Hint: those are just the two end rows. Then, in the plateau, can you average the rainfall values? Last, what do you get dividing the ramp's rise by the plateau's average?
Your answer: -0.017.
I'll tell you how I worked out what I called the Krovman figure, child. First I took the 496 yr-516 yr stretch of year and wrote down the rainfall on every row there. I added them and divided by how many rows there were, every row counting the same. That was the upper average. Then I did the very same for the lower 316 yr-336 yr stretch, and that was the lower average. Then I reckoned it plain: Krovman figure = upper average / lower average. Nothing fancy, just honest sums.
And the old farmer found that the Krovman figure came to 1.011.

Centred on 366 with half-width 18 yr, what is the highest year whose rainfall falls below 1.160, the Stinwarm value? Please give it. 382.0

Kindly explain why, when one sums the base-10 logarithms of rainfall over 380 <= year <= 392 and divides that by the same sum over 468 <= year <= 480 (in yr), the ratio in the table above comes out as 0.84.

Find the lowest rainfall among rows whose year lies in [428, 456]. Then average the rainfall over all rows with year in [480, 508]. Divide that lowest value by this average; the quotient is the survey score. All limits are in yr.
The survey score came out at 1.001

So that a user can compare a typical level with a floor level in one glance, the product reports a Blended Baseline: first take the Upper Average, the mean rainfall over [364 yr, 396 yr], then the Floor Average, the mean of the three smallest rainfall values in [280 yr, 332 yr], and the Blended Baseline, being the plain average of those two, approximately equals 1.13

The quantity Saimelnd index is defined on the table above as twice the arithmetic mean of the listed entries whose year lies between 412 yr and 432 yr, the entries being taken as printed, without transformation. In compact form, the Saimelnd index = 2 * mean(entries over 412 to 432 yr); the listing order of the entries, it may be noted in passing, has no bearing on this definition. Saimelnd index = 2.28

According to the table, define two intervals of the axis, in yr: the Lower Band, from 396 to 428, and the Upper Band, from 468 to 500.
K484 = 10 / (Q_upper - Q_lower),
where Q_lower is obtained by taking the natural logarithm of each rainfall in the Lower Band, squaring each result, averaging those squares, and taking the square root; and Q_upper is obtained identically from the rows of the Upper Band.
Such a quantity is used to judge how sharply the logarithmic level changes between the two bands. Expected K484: 596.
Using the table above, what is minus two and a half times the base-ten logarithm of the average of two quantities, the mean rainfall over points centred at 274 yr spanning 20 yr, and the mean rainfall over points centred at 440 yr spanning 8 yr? -0.158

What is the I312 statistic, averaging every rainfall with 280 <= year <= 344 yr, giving 1.13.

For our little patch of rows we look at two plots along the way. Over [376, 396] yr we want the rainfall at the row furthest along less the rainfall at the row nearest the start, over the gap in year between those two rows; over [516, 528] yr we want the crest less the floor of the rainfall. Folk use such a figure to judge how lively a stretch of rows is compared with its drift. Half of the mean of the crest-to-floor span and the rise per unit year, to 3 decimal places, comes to 0.000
